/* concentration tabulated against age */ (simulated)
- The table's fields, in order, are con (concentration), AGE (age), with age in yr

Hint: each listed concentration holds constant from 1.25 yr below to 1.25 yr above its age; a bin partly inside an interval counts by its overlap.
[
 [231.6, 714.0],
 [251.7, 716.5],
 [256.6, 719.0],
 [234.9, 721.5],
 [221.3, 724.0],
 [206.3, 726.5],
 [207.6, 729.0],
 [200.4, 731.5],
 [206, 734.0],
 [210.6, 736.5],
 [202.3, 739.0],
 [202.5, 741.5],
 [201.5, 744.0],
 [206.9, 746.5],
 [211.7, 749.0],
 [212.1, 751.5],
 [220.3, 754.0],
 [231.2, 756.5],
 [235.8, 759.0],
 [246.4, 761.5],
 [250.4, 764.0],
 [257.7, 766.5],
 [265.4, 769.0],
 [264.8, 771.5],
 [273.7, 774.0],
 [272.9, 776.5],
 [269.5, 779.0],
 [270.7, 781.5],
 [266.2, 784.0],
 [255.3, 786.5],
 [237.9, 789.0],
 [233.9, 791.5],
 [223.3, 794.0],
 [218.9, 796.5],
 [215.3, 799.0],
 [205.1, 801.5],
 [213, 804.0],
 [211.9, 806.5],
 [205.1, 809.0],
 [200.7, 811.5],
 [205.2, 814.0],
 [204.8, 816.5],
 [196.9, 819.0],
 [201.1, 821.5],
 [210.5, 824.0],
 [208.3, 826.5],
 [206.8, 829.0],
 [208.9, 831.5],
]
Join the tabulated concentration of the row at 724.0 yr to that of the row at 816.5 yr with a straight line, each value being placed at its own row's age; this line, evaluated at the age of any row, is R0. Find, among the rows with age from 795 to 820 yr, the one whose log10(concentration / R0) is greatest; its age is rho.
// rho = 796.5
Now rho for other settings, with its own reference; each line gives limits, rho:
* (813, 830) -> 824.0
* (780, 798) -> 781.5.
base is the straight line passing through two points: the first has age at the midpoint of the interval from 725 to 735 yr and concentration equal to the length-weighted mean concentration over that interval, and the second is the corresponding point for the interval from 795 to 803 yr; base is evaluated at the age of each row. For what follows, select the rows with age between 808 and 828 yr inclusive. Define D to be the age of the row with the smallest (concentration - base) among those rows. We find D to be 819.0 yr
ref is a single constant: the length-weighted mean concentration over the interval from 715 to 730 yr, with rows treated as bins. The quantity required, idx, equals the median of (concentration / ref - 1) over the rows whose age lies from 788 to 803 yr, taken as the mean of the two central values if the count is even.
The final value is -0.04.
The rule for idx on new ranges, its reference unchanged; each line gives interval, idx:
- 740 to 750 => -0.11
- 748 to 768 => 0.01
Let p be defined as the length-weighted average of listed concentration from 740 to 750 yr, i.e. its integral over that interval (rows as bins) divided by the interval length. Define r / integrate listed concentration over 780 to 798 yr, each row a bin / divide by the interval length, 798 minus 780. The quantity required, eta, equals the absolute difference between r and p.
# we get 38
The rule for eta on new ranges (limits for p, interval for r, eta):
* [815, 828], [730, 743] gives 0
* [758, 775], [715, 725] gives 15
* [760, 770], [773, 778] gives 19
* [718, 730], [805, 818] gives 20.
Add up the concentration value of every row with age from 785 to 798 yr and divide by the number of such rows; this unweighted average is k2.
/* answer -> 234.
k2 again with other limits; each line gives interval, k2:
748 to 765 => 230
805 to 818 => 206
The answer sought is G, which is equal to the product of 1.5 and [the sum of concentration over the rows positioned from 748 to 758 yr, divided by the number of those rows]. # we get 328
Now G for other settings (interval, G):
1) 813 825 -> 306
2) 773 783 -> 408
